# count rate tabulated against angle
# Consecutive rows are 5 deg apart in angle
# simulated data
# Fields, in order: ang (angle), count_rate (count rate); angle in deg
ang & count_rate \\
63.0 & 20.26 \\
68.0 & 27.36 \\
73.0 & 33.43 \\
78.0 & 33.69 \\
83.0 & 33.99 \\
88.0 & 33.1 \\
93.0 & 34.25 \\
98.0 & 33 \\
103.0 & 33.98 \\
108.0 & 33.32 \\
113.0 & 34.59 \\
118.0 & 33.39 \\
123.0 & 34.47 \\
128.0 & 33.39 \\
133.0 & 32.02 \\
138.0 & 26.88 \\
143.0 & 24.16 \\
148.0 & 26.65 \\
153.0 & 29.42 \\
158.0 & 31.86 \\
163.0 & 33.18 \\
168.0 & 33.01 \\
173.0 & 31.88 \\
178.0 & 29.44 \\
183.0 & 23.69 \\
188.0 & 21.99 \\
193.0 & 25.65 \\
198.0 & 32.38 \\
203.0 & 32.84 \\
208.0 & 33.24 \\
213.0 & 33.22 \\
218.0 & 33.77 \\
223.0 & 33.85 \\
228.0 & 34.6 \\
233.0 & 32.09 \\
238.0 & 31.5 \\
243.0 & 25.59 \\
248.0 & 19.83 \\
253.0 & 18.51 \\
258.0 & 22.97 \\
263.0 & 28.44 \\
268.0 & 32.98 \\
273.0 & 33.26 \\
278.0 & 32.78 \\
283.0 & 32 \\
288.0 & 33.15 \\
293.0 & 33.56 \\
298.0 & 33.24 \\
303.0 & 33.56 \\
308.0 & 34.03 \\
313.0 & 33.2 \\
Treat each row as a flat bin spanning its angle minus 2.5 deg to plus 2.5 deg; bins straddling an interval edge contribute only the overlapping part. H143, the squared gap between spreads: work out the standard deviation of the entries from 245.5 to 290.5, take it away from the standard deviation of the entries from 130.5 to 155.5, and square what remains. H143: 10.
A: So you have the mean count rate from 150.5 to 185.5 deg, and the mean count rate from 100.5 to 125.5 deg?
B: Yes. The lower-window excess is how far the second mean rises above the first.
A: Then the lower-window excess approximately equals 4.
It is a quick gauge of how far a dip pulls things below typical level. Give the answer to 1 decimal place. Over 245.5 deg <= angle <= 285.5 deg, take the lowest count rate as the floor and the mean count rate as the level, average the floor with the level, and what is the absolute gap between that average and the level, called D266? 4.5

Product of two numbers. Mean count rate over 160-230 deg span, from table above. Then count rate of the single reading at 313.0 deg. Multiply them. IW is 1026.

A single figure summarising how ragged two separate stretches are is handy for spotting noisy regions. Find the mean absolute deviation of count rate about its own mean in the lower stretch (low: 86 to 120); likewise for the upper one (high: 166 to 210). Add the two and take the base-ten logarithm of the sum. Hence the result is 0.63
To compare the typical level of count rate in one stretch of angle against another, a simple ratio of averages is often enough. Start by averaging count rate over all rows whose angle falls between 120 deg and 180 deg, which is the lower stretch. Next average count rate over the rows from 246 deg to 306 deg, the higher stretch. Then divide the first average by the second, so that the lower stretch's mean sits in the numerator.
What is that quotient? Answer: 1.03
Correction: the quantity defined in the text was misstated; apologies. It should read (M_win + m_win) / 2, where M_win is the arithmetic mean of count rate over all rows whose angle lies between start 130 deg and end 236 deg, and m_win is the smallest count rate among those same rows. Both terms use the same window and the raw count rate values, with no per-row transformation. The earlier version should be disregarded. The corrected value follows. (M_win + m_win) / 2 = 26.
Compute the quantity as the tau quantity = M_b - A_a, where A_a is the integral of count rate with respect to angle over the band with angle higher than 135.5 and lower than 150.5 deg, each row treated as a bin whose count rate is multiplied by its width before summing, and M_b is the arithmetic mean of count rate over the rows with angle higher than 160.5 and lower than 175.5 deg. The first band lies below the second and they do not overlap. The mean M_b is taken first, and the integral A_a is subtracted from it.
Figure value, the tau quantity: -356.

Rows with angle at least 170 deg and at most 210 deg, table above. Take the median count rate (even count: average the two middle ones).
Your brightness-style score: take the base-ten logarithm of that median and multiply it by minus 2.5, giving -3.72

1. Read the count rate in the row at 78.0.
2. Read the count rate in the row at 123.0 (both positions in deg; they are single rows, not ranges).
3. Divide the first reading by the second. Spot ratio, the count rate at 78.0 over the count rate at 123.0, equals 0.98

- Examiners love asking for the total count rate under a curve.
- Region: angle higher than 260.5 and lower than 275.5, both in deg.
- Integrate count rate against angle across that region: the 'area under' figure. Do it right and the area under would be 473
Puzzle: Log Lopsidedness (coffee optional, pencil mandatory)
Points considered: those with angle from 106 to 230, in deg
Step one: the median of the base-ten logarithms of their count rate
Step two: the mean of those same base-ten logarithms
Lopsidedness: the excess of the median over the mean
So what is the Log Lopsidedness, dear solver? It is 0.030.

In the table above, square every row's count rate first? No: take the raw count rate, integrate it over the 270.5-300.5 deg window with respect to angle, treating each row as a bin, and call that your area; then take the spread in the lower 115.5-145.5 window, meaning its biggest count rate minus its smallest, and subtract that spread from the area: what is 980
